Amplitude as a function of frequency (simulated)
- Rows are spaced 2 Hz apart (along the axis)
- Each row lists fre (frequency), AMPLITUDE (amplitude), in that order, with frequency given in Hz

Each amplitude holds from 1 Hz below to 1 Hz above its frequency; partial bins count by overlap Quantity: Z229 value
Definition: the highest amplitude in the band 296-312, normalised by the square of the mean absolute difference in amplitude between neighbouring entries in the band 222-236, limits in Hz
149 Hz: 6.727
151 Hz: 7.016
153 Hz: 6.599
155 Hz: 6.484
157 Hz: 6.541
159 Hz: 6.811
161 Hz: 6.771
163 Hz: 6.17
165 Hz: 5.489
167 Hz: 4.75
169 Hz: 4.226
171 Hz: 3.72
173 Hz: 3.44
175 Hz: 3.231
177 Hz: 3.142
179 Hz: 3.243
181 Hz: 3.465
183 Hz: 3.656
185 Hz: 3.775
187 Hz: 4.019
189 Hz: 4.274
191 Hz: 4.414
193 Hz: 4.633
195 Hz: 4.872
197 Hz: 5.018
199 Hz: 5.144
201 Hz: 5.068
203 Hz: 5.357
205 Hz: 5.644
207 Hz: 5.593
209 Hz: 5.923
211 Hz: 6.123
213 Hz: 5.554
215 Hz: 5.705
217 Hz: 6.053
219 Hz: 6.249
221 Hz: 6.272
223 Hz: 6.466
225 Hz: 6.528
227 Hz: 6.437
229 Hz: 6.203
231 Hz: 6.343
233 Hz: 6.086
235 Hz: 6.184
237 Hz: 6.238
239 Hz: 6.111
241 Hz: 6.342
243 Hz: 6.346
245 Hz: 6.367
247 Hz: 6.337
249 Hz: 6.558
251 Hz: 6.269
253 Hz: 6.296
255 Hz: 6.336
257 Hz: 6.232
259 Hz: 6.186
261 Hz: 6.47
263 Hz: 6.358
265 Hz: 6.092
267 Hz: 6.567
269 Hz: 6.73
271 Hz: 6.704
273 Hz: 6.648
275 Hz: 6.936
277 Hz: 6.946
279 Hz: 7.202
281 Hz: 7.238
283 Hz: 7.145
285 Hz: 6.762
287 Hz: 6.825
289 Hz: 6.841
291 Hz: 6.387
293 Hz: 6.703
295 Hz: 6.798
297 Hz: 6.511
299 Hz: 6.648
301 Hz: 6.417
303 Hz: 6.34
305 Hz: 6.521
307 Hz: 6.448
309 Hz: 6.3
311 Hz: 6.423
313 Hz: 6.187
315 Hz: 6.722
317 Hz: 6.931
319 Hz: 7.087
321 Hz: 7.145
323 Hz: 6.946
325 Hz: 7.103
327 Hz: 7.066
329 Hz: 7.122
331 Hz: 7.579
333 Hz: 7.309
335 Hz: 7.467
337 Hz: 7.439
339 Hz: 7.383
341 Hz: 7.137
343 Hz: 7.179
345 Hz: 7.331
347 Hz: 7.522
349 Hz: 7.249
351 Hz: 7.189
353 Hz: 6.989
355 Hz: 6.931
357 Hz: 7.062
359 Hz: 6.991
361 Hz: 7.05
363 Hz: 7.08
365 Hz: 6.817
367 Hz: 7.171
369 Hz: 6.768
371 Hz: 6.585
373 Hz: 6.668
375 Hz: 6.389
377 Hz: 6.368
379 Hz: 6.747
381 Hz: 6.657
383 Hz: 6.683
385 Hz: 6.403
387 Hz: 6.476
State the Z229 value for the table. 308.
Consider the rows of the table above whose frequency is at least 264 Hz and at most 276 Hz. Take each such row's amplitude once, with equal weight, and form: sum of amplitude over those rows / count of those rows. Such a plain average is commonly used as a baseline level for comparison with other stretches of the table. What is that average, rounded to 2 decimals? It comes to 6.61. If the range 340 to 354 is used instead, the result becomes 7.23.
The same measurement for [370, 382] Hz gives 6.57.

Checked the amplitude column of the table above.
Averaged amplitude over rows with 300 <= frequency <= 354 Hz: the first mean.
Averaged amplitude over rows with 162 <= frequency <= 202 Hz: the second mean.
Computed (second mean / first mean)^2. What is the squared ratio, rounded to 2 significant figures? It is 0.38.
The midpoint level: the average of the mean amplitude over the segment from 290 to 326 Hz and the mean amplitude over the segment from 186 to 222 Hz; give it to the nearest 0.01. 5.99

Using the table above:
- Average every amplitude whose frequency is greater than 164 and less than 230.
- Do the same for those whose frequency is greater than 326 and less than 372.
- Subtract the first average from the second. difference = 2.2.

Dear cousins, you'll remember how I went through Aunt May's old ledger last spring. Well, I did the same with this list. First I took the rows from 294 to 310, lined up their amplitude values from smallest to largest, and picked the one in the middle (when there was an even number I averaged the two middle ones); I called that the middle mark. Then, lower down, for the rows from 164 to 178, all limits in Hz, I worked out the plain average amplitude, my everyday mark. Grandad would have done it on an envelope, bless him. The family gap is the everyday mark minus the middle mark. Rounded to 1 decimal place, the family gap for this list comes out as -2.5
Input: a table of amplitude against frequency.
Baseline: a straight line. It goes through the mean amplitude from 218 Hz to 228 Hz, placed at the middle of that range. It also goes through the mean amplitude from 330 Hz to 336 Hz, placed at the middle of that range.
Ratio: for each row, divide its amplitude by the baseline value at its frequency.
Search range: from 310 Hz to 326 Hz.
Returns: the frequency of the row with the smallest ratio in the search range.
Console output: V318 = 313 Hz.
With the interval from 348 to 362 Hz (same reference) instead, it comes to 355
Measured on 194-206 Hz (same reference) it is 195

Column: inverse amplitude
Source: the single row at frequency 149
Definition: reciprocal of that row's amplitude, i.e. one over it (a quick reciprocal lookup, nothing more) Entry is 0.149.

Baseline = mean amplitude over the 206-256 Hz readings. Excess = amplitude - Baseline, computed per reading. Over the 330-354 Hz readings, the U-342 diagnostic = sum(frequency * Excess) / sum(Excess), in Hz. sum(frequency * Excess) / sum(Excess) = 341.3 Hz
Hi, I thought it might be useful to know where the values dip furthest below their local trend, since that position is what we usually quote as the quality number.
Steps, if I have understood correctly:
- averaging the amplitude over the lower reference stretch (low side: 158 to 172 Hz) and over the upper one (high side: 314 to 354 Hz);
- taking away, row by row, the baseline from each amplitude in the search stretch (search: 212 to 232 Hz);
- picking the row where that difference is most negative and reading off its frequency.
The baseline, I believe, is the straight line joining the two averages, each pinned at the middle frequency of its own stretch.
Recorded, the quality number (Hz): 213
